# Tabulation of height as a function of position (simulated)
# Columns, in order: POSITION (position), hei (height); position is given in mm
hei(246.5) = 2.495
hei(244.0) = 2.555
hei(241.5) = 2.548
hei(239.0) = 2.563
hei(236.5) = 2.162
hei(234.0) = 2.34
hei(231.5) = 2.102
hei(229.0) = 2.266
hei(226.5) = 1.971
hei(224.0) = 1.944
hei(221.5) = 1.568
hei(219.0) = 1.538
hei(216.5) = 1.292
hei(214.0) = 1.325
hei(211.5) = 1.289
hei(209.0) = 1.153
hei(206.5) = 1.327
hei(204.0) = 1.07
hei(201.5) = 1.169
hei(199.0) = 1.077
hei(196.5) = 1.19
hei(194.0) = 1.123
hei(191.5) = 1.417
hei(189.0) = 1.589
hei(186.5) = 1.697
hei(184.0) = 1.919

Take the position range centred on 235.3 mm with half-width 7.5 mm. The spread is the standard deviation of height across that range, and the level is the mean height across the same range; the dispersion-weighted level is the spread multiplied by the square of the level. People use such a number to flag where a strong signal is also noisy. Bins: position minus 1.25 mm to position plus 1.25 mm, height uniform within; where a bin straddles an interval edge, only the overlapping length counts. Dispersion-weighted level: 1.0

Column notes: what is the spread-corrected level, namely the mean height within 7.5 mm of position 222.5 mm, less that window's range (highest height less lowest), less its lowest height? -0.5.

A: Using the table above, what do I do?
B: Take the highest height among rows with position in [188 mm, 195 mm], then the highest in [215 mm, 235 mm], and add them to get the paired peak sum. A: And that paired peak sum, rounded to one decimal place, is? 3.9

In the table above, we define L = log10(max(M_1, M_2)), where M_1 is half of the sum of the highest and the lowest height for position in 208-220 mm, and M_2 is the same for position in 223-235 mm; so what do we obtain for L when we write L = 0.33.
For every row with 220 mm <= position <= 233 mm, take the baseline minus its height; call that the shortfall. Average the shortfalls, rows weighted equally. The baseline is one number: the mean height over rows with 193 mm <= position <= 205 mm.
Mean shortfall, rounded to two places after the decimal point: -0.84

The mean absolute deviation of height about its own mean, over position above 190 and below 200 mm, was 0.11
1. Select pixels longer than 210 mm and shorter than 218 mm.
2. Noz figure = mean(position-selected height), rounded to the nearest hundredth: 1.30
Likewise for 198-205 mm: 1.11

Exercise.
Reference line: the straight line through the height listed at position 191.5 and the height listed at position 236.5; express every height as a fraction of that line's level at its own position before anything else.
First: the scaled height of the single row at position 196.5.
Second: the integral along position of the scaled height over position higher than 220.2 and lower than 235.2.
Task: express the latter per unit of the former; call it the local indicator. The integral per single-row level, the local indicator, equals 19.0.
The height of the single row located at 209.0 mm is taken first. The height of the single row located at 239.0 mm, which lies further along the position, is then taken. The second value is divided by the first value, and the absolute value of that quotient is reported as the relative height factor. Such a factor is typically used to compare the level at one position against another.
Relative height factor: 2.22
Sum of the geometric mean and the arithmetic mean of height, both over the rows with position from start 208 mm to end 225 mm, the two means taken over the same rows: 2.9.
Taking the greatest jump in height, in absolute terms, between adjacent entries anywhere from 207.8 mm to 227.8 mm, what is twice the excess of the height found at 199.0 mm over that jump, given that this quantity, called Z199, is 1.4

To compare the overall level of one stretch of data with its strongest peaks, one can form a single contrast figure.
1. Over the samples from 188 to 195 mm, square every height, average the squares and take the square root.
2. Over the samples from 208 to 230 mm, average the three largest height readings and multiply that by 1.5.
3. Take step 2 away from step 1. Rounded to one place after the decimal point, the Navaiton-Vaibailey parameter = -1.7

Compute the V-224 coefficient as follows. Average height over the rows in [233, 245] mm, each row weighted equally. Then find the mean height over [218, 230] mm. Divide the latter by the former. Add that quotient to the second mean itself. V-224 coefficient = 2.62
